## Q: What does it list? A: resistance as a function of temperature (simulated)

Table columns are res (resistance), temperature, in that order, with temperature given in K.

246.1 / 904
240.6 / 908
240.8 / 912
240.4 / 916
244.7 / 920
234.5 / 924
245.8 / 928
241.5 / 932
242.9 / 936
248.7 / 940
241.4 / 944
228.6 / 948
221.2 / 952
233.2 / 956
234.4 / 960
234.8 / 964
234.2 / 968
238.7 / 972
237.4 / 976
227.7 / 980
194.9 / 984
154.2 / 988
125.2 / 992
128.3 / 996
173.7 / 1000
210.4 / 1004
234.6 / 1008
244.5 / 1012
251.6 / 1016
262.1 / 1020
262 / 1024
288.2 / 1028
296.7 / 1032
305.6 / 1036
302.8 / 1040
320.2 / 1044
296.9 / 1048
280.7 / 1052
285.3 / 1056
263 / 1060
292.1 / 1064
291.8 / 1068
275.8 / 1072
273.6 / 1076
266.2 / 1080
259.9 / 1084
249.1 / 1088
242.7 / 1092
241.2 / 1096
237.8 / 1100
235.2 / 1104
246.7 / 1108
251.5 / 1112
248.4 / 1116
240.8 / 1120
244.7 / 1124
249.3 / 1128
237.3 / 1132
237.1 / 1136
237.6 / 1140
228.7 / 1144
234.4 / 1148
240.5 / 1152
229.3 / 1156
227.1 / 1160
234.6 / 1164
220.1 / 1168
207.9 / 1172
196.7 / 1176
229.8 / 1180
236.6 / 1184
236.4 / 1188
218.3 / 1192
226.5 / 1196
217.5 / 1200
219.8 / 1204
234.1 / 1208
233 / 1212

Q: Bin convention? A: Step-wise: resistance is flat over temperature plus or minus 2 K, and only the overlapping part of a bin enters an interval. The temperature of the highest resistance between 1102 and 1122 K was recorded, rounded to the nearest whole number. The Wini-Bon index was 1112 K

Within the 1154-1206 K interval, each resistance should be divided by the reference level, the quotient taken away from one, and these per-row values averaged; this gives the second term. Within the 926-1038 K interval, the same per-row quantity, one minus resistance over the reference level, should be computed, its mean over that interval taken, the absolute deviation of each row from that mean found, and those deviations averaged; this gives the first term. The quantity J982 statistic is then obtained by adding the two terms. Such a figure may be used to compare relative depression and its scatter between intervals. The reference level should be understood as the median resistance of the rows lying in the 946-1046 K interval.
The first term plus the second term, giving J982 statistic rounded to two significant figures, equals 0.17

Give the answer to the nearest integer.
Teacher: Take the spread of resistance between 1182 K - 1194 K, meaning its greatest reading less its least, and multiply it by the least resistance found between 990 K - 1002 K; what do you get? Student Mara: 2291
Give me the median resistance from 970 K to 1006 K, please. 195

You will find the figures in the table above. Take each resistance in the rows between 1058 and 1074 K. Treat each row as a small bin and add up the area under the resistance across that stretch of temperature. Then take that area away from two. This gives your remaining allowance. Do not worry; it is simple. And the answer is -4489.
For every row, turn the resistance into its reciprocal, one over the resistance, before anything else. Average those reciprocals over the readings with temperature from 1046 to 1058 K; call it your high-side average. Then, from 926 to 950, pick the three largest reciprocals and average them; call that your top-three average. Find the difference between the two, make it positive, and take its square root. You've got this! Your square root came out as 0.027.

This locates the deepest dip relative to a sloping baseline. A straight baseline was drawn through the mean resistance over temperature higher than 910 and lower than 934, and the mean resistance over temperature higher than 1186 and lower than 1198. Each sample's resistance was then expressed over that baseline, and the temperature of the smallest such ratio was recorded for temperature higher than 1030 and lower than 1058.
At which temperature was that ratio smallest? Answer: 1052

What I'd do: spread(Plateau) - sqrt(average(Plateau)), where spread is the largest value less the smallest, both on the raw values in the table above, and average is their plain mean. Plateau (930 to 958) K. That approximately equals 12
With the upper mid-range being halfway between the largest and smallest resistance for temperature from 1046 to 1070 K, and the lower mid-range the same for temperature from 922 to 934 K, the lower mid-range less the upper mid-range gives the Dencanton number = -40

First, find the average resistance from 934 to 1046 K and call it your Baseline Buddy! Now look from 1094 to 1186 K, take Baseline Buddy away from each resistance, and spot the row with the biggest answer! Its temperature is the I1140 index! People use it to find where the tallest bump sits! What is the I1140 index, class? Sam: 1112 K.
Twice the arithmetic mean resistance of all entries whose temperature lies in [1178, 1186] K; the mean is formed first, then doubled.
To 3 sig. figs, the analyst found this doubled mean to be 466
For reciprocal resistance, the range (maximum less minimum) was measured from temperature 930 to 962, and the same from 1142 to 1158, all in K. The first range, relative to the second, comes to 2.3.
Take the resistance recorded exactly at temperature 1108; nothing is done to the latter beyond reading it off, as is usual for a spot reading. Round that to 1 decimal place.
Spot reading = 246.7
